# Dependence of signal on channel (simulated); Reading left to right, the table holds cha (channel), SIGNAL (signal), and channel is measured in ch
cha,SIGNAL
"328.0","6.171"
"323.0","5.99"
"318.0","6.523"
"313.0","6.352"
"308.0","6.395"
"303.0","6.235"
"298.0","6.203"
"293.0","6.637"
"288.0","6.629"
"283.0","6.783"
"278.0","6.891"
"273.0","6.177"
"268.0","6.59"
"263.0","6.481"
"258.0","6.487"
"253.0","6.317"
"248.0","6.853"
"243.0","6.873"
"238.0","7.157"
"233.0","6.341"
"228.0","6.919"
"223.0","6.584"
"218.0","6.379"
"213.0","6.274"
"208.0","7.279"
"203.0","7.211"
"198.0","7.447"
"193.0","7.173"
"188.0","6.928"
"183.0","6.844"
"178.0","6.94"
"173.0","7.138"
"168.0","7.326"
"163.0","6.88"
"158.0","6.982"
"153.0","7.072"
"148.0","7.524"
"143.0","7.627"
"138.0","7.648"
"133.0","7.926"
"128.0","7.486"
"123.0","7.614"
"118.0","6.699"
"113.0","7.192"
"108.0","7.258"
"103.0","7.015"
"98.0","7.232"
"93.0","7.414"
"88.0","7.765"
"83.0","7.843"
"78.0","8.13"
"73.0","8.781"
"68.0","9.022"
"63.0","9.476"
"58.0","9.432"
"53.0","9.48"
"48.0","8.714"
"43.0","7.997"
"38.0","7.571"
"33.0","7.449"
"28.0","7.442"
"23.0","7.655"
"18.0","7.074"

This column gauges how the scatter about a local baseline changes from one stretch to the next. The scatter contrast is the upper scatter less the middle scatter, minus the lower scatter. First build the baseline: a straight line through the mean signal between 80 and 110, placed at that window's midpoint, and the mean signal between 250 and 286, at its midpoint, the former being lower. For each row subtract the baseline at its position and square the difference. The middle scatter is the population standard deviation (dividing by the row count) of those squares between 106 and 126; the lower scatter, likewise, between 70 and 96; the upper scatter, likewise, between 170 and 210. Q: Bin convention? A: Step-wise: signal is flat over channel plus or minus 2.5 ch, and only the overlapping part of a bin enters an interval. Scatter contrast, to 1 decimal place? -0.6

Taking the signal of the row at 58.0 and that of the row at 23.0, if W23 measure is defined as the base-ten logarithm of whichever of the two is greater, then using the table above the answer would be 0.97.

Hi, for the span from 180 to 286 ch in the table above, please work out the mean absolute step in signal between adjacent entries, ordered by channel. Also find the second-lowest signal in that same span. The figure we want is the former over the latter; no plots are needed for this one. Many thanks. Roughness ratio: 0.050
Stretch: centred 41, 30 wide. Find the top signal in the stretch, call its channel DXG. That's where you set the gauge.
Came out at 53.0 ch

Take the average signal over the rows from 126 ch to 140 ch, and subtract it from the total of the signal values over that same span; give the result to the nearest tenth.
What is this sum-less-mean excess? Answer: 15.4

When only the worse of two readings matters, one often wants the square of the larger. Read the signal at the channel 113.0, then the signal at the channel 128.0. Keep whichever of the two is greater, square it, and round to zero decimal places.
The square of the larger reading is 56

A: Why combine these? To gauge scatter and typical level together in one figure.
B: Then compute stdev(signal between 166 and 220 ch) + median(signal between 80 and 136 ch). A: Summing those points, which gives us 7.8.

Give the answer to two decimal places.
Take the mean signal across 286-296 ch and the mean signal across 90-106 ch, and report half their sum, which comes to 6.93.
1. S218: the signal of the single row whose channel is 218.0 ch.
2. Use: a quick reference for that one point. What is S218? 6.379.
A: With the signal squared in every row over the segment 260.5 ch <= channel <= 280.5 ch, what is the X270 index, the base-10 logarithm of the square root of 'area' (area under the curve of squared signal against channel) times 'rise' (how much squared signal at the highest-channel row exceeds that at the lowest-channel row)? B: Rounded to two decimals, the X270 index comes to 1.84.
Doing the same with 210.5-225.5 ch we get 1.70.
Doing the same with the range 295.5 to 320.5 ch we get 1.81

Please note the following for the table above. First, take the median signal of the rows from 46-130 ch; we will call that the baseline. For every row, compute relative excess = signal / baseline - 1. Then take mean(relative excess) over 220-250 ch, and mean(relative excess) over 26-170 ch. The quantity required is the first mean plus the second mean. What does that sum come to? -0.12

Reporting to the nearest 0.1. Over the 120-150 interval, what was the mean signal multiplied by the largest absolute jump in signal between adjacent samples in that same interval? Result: 3.4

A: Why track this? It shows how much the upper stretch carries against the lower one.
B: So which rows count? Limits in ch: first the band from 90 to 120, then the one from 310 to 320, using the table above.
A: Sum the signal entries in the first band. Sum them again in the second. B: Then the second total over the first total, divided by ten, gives 0.030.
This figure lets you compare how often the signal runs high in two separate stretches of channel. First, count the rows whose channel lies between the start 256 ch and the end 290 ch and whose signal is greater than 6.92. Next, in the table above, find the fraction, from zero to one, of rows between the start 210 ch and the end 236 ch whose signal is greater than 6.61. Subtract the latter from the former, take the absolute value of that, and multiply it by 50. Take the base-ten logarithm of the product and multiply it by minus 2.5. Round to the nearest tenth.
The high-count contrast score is -2.5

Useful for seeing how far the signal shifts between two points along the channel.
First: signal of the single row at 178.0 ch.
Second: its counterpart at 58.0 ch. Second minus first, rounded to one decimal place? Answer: 2.5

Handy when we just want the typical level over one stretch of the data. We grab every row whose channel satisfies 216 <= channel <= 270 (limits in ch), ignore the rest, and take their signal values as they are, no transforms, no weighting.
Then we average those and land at 6.6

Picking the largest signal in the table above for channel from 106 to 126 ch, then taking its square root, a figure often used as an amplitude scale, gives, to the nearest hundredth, 2.76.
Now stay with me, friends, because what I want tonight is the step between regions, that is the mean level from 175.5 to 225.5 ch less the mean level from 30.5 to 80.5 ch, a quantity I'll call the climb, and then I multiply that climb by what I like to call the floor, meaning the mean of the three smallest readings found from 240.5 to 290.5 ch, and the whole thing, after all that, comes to -11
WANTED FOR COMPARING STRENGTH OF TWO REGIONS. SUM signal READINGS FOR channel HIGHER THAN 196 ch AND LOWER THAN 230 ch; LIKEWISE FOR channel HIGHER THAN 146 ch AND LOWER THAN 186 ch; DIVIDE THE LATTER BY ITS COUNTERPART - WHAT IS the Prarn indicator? 1.2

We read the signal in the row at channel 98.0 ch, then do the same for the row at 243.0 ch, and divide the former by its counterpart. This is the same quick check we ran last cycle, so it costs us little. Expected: 1.1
